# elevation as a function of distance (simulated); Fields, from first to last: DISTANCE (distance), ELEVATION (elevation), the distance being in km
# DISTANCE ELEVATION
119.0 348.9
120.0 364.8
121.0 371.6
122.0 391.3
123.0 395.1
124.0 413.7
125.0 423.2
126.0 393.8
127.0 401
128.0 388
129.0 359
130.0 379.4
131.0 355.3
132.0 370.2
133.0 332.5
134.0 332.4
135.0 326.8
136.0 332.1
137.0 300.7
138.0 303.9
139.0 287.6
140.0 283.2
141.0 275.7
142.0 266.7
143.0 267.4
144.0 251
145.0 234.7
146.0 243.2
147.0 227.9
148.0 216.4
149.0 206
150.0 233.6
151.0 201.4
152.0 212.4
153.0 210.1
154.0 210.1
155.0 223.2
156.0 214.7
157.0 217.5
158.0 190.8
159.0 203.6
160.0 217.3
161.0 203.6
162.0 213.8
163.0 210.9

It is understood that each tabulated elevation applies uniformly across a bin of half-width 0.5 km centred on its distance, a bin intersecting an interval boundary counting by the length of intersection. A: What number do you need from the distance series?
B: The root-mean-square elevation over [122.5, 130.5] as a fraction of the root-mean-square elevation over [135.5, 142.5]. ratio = 1.34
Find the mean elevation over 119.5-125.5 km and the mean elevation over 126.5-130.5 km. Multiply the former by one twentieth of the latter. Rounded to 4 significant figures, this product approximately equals 7509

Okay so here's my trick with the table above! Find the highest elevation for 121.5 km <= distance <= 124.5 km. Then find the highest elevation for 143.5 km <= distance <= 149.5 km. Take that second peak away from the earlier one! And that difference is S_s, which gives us 163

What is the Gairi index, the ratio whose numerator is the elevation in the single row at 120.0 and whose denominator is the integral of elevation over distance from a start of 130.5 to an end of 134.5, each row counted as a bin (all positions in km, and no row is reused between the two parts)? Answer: 0.26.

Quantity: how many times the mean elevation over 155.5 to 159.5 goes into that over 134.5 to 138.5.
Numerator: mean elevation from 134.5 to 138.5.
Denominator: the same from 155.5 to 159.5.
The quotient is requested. 1.5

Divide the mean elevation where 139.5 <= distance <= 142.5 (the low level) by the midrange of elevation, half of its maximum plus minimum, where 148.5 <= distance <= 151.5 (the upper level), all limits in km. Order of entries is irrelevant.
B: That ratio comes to 1.27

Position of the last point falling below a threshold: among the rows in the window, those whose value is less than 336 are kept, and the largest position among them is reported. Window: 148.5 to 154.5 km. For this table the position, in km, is 154.0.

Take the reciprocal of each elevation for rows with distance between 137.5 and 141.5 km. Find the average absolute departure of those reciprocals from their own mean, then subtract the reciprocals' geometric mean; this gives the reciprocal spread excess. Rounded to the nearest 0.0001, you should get -0.0034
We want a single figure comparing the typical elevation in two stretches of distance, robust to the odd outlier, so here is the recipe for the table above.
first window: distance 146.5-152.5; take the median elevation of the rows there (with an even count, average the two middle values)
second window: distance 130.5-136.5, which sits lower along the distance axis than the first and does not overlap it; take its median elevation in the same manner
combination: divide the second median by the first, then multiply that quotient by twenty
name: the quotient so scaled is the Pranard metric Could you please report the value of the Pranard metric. 31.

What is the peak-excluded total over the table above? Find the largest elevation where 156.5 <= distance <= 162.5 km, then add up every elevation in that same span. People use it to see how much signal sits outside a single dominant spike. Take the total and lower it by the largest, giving 1029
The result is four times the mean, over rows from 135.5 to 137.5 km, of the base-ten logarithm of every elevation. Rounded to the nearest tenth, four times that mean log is 10.0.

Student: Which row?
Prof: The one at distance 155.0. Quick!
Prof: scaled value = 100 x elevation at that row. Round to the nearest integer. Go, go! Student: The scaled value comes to 22320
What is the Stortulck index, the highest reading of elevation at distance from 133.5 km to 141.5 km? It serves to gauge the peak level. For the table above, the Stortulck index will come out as 332.4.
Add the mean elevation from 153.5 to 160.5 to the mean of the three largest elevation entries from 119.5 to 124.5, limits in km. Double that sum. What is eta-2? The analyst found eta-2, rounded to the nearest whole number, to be 1222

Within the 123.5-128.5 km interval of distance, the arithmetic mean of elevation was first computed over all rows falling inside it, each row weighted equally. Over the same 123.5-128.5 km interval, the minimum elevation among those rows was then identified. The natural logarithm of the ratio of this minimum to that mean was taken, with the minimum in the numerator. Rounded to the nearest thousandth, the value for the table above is -0.040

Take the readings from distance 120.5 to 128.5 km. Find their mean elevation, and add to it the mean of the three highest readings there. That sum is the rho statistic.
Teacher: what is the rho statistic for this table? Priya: 810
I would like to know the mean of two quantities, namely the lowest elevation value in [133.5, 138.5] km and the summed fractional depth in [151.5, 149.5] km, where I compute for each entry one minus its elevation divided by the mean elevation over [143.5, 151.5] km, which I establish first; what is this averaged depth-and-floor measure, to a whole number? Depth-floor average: 150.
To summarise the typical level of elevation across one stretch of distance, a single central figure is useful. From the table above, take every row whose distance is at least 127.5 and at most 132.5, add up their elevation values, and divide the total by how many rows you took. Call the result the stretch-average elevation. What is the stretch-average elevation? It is 370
